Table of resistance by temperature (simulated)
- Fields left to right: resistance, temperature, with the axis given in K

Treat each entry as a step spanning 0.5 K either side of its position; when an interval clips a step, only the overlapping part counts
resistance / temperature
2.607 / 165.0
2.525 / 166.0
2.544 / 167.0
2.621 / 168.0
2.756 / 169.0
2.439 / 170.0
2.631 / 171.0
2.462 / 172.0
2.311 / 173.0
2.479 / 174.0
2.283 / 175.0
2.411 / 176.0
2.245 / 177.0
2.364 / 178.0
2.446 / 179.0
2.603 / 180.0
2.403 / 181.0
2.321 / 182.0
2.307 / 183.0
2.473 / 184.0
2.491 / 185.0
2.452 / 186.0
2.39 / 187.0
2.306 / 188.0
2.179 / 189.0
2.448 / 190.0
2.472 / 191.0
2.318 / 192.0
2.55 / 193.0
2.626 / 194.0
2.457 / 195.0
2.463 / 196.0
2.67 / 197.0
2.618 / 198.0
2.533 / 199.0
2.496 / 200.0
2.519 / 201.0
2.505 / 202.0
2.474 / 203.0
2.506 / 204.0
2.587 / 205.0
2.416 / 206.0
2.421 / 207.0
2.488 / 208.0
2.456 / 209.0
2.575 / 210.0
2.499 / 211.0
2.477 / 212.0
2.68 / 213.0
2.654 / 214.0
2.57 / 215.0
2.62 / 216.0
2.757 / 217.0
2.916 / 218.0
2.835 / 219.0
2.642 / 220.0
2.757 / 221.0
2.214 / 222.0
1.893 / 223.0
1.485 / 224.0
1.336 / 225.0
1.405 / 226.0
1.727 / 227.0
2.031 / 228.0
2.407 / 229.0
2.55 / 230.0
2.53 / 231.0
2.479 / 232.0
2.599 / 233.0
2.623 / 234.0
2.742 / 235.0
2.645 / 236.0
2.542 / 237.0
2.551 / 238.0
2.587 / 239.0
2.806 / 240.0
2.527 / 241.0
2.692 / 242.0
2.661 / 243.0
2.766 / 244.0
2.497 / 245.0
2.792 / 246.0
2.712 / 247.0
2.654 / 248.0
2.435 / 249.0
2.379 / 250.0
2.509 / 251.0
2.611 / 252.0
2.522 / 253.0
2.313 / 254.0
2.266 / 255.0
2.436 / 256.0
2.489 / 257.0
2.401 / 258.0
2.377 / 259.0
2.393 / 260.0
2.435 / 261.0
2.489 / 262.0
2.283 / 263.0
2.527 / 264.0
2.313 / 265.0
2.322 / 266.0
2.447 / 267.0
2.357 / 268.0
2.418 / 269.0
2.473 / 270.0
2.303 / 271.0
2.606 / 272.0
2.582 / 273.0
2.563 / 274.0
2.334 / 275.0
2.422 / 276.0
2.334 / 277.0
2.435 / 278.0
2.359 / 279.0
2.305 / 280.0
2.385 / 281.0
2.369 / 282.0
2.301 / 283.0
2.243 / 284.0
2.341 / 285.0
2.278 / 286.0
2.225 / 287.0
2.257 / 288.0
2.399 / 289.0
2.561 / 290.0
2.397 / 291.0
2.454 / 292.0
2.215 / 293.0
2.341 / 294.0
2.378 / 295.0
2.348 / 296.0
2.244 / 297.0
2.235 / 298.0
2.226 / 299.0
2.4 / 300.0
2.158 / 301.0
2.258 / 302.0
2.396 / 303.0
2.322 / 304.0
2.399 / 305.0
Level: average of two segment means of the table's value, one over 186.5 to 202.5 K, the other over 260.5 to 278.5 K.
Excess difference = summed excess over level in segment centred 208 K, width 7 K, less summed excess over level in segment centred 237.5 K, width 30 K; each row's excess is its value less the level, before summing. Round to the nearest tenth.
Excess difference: 1.6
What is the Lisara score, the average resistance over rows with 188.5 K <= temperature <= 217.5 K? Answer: 2.52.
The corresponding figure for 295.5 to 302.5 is 2.27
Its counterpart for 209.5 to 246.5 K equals 2.46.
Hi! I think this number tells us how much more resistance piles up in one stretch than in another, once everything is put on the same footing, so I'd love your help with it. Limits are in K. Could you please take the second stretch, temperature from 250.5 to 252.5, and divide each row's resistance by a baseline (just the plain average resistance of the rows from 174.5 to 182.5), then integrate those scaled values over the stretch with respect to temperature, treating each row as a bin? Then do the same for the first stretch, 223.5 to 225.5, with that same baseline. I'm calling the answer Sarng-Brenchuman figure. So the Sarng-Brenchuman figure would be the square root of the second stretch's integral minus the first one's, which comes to 1.0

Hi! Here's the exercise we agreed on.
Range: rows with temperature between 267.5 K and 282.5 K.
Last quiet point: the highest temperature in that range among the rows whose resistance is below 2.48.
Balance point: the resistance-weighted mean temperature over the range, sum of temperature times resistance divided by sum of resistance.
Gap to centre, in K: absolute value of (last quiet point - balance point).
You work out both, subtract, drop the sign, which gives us 7.1 K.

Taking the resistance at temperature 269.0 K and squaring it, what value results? 5.8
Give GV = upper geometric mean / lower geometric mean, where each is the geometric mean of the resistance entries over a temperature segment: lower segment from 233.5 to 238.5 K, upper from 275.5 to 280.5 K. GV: 0.90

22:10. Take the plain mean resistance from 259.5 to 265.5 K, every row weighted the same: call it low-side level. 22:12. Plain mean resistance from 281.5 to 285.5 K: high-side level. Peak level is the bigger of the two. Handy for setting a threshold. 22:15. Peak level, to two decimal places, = 2.41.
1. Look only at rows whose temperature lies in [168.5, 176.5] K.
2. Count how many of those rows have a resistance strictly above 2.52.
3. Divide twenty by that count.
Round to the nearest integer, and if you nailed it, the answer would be 10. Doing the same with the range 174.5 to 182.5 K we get 20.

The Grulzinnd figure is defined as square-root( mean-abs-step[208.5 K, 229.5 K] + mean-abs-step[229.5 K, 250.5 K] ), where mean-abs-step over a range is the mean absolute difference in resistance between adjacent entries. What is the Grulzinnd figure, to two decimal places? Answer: 0.55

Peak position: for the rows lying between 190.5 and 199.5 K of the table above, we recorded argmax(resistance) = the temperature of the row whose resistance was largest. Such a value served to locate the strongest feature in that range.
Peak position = 197.0 K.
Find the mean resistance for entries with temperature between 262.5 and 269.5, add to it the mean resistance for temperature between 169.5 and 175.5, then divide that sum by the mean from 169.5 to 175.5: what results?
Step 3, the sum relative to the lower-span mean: 1.98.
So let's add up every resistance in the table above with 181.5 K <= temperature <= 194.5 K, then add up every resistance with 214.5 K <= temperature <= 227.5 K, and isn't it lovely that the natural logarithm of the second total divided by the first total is -0.072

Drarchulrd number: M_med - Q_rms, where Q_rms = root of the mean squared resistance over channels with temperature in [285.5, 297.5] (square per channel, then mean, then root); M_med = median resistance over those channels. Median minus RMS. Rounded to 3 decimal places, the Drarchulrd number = 0.001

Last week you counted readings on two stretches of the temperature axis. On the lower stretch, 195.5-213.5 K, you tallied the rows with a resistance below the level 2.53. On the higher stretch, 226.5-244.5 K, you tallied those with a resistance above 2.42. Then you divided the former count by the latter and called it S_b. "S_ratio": 0.80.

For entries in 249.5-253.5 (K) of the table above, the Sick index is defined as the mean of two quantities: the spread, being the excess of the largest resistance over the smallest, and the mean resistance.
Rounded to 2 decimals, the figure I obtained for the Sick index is 1.37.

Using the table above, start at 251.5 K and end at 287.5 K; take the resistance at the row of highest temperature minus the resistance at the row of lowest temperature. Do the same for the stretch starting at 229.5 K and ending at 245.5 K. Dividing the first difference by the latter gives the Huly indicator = 7.3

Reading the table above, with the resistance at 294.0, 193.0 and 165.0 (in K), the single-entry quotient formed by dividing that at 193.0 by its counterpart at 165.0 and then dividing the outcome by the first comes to 0.42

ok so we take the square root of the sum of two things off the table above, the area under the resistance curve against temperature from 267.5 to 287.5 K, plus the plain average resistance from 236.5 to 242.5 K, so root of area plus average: 7.1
